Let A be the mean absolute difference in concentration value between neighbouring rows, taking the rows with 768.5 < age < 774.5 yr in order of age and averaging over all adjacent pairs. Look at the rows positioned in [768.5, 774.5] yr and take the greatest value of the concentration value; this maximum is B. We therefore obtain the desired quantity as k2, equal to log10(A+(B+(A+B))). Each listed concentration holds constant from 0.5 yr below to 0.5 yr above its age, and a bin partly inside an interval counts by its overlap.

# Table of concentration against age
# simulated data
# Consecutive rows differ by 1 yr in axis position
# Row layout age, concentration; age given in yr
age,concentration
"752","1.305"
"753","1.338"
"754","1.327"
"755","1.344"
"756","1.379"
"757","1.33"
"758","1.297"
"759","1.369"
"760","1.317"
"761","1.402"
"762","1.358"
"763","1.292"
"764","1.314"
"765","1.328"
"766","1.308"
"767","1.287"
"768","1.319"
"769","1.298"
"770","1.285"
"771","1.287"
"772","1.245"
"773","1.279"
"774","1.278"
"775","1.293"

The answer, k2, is 0.420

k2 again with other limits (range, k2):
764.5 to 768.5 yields 0.432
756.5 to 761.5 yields 0.466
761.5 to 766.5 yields 0.444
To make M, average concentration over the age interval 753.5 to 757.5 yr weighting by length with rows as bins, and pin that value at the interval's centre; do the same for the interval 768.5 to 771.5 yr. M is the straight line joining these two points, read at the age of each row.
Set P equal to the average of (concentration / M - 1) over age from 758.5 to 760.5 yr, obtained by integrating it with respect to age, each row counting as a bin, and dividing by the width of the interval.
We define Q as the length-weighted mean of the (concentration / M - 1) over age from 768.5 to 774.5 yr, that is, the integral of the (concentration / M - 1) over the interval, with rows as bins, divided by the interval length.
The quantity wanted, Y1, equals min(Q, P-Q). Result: -0.004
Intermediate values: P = 0.010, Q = -0.004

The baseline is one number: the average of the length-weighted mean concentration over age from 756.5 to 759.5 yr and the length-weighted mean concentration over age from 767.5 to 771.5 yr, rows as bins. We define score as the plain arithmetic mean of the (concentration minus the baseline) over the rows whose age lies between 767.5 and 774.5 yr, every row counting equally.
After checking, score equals -0.03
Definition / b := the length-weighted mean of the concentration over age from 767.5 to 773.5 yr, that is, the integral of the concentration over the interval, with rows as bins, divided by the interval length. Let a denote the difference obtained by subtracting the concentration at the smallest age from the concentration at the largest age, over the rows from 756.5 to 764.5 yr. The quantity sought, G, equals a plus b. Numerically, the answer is 1.27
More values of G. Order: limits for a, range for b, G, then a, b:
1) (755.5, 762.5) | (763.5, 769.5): 1.29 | -0.02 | 1.31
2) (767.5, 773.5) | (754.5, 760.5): 1.30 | -0.04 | 1.34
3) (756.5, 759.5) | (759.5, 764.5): 1.38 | 0.04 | 1.34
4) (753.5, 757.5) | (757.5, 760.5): 1.33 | 0.00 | 1.33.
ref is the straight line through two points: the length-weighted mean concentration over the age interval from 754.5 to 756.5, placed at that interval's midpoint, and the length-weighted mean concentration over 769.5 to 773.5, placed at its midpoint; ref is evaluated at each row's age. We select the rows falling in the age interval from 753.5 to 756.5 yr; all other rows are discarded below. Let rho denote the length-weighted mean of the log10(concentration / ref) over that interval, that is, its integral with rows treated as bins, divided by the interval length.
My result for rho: -0.005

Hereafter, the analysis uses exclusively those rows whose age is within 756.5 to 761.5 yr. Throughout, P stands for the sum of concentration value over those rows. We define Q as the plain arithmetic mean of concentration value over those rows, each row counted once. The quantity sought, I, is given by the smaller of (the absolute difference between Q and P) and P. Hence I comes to 5.37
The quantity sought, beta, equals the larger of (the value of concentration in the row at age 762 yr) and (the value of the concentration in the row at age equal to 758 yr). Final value 1.36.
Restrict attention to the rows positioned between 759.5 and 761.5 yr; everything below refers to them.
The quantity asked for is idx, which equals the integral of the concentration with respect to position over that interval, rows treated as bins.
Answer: 2.72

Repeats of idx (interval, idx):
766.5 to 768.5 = 2.61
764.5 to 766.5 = 2.64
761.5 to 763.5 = 2.65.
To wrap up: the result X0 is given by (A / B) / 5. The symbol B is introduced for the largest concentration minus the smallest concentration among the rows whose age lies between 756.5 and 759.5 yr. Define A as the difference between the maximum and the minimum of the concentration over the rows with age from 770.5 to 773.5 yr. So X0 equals 0.12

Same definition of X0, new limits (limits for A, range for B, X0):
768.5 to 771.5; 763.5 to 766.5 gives 0.13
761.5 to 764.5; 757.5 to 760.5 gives 0.18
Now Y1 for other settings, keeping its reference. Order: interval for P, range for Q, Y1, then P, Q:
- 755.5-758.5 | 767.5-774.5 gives -0.002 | -0.003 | -0.001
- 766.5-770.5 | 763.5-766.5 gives -0.005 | 0.001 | 0.006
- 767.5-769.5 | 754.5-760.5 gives 0.001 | 0.010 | 0.001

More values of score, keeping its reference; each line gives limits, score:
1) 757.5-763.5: 0.02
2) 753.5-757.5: 0.03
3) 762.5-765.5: 0.00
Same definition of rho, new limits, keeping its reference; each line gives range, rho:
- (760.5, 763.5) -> 0.008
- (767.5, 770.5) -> 0.004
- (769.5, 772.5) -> -0.002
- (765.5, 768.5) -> 0.002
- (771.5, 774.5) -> 0.000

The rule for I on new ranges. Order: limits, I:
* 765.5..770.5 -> 5.20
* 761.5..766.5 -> 5.28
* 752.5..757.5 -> 5.37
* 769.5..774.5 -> 5.10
